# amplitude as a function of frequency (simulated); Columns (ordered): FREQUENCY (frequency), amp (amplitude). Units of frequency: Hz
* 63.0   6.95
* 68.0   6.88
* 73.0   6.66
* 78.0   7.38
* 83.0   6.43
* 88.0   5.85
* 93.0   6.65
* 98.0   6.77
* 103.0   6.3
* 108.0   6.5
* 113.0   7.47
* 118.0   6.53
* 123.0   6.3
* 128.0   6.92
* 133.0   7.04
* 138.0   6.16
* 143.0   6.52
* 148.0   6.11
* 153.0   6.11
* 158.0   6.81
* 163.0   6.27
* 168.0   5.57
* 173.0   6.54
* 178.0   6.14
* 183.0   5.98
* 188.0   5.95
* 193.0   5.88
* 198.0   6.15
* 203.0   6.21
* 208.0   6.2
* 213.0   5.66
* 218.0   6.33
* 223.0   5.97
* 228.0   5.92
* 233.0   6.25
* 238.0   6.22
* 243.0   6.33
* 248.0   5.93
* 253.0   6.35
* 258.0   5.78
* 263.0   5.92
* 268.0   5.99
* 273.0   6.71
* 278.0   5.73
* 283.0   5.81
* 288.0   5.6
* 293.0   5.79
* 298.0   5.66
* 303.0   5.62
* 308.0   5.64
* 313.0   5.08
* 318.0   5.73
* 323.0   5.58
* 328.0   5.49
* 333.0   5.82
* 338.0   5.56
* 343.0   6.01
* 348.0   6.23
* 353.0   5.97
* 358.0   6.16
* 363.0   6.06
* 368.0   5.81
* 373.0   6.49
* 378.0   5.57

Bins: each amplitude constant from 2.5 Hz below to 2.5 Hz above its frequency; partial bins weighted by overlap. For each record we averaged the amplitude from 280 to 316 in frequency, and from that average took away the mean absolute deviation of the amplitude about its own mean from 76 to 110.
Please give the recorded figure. 5.28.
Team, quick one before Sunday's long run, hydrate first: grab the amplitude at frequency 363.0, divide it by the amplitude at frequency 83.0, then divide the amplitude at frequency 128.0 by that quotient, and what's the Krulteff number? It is 7.3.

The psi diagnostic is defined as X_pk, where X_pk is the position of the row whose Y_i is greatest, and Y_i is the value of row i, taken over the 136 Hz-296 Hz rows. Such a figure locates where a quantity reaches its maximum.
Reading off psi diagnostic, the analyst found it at 158.0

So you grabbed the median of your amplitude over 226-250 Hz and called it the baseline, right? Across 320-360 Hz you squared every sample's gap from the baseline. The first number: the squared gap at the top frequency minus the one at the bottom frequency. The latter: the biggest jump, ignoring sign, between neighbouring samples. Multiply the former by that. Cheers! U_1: -0.16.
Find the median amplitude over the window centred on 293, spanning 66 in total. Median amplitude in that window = 5.73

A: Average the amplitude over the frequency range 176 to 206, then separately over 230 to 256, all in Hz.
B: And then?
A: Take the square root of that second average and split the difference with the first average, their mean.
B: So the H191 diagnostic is 4.272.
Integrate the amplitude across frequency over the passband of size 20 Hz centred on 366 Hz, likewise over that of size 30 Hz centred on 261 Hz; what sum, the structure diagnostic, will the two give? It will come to 306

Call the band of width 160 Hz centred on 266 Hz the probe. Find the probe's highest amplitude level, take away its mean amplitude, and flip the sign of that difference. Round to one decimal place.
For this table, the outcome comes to -0.8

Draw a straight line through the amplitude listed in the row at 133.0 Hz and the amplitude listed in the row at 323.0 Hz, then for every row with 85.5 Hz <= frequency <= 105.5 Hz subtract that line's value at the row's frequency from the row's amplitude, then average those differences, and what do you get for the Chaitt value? -0.9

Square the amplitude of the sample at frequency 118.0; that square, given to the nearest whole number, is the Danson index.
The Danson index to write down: 43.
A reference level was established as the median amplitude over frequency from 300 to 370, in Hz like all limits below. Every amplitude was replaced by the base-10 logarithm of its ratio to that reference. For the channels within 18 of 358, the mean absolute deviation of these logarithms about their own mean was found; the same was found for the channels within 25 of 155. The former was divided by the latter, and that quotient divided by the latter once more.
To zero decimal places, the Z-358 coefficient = 24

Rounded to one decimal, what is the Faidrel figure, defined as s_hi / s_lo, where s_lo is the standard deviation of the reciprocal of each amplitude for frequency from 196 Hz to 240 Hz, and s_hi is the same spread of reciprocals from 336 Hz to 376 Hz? 1.3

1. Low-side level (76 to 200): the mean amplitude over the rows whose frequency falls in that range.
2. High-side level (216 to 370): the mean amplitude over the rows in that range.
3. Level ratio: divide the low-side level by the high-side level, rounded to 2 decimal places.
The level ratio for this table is 1.09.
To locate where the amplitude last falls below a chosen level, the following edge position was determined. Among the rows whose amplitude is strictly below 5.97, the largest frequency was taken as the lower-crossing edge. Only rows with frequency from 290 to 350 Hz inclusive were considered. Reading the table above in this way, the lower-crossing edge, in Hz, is 338.0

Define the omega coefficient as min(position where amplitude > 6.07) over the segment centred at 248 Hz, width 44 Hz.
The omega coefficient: 233.0 Hz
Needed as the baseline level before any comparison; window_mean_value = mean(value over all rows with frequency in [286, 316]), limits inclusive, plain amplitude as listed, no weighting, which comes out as 5.57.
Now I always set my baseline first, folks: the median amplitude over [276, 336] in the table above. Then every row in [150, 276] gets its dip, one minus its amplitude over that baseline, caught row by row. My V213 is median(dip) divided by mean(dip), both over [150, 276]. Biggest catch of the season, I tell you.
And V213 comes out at 1.03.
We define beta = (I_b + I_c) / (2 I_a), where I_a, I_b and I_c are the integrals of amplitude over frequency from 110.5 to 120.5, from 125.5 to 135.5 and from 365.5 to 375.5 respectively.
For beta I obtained 0.94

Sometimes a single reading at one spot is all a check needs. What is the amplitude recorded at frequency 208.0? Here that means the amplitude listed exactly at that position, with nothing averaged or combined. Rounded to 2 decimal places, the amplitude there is 6.20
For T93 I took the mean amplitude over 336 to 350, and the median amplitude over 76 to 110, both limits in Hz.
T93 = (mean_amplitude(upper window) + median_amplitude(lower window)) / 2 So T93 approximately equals 6.22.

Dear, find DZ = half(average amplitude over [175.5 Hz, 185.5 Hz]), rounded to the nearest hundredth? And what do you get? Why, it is 3.03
